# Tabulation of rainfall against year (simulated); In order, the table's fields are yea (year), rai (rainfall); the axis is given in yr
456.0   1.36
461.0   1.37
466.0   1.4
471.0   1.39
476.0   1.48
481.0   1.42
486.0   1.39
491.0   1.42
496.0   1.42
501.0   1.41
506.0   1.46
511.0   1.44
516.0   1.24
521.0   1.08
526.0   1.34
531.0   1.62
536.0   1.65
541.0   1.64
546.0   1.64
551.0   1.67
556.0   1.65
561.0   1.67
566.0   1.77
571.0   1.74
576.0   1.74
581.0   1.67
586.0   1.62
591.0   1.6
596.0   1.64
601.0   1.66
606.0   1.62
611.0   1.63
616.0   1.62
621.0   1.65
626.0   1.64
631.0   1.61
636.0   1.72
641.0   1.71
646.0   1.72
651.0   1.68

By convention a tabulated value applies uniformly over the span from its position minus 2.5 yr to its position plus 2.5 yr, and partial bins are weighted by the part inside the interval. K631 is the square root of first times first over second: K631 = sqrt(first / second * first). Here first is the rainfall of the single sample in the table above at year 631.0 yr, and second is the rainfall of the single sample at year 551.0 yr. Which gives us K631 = 1.25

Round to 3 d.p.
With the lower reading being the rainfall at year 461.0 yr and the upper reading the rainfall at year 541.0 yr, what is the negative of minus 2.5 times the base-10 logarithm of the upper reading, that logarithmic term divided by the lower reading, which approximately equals 0.392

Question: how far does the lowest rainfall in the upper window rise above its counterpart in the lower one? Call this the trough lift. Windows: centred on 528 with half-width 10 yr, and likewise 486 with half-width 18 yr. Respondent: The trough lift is -0.31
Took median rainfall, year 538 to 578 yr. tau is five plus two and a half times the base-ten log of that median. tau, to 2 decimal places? 5.56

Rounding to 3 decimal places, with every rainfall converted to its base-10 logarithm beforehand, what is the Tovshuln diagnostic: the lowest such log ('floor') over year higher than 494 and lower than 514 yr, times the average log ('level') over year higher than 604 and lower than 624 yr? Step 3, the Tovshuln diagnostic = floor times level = 0.032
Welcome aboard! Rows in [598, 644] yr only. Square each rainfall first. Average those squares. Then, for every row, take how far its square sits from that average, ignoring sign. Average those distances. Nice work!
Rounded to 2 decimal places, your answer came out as 0.10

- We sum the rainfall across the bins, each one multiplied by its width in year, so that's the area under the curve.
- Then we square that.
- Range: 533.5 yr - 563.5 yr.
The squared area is 2460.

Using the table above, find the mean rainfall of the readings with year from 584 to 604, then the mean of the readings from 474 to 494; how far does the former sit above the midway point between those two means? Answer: 0.10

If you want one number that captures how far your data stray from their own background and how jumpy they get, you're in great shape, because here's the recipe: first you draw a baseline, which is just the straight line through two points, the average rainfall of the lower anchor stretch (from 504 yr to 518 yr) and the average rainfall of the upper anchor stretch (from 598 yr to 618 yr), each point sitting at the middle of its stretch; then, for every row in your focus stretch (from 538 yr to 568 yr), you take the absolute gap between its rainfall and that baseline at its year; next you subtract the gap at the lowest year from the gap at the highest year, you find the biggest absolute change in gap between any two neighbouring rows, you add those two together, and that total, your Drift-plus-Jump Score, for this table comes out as 0.15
